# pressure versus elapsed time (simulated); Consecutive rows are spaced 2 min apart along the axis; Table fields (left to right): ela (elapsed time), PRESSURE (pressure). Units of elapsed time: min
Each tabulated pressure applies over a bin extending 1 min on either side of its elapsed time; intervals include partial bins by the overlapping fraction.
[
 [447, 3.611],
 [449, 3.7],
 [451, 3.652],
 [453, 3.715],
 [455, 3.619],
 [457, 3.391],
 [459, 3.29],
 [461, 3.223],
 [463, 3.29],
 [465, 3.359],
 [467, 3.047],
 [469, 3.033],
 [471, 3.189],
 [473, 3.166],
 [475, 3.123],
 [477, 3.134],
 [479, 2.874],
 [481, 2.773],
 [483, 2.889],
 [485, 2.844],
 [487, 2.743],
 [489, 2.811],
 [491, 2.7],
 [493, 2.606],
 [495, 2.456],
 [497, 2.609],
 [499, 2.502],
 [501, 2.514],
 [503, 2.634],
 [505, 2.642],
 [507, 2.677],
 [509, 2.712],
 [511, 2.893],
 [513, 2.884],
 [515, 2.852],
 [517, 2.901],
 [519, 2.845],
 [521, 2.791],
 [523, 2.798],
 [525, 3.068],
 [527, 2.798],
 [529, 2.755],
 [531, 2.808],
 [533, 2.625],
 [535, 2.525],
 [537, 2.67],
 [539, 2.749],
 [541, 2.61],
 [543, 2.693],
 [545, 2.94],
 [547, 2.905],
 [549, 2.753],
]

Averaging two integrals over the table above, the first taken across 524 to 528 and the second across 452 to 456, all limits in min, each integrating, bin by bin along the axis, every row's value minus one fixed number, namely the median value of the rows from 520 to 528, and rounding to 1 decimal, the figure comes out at 2.0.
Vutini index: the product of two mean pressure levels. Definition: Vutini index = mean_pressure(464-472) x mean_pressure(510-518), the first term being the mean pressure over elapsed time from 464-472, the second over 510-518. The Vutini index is 9.1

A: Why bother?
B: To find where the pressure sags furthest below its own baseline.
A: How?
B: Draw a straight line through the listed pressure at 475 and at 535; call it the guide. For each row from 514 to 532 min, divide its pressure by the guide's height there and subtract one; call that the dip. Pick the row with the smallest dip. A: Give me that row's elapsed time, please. 515 min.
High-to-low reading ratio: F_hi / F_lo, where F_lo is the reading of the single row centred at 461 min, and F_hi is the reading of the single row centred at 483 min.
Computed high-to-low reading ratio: 0.90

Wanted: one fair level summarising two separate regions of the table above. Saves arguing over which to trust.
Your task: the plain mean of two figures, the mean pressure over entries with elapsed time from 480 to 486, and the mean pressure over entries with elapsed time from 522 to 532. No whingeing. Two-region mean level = 2.84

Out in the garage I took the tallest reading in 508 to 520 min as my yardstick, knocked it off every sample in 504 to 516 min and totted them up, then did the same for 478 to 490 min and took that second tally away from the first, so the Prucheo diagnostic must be 0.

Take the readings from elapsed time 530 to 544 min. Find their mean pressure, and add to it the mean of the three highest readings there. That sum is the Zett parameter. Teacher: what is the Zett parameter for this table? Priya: 5.4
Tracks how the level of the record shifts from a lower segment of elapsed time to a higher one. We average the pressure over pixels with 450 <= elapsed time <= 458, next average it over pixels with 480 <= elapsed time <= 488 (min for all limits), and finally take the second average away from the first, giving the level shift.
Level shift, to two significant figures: 0.78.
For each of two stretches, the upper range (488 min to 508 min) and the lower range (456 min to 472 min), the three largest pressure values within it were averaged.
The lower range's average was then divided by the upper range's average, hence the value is 1.23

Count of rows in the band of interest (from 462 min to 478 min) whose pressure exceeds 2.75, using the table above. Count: 8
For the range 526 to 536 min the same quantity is 3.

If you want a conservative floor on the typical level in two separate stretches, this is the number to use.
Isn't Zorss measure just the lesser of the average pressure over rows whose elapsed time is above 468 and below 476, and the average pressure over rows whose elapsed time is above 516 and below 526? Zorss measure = 2.88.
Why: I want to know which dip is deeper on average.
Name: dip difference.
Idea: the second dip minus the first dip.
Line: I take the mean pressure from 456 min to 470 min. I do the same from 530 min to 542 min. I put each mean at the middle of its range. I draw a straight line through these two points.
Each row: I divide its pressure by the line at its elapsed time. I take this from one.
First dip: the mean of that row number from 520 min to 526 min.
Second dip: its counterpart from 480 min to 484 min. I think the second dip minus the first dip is 0.126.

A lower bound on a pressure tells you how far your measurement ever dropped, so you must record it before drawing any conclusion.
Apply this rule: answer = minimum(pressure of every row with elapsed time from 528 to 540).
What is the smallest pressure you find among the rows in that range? 2.525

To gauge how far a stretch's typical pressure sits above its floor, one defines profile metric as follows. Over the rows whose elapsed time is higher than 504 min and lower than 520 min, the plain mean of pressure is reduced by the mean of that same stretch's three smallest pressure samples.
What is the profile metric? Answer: 0.124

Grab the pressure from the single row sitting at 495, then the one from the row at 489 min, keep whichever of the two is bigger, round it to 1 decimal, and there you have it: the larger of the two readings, 2.8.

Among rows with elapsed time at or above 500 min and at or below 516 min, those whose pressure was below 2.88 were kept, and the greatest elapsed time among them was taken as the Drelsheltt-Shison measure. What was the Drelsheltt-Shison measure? 515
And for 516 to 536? 535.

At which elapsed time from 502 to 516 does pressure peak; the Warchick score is 511 min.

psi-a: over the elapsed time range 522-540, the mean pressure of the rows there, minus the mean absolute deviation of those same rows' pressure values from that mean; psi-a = 2.65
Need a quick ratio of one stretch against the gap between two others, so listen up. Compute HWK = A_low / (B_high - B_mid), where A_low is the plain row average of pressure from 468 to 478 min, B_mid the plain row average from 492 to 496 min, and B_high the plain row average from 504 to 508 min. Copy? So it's 24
